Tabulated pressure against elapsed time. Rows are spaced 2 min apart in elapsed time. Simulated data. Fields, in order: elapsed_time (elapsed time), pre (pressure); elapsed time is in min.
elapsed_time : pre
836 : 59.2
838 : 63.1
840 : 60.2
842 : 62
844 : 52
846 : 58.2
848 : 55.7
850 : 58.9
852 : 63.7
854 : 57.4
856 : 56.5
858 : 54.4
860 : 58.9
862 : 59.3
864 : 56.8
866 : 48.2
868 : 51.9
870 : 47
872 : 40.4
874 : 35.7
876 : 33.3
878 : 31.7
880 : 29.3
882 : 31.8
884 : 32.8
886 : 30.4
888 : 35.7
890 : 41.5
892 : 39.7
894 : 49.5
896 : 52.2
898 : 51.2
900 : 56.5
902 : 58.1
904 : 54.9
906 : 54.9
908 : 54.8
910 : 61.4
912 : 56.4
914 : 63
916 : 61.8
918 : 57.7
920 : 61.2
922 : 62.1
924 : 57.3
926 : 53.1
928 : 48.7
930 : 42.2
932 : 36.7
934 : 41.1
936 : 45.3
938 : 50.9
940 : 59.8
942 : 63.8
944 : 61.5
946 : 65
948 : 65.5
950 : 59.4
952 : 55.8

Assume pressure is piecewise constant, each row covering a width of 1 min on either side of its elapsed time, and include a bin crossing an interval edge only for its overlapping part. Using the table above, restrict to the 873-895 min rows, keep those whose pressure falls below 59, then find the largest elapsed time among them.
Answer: 894 min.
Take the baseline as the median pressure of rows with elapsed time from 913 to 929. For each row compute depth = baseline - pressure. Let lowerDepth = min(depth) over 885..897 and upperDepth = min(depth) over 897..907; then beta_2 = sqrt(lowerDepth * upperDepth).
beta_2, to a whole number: 3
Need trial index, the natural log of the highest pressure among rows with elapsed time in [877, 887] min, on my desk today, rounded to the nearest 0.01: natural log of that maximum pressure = 3.49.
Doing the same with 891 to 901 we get 4.03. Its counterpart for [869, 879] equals 3.85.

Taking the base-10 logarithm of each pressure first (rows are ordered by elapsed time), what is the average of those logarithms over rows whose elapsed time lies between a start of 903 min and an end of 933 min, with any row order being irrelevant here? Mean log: 1.74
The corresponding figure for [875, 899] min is 1.57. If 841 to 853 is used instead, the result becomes 1.77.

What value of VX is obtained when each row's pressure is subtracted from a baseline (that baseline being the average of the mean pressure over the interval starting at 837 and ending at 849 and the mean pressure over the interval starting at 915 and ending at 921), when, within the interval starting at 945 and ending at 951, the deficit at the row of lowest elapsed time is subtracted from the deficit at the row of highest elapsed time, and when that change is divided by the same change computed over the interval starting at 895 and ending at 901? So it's -1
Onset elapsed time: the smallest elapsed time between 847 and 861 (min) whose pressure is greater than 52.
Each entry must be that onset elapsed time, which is 848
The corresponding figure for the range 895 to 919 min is 896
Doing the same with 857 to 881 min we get 858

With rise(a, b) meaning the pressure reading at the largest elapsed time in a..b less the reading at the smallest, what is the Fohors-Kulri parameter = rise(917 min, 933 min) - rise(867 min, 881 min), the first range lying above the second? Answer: 1.6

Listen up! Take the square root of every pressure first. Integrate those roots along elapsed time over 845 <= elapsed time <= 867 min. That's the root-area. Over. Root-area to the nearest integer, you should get 166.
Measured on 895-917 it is 166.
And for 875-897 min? 133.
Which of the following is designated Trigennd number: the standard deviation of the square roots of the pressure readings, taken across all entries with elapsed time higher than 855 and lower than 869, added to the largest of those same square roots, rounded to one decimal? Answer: 8.0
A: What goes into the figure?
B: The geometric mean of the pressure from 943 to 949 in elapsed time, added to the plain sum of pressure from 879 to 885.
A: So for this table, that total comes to 158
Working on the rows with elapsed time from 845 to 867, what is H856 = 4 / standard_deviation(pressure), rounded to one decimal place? 1.1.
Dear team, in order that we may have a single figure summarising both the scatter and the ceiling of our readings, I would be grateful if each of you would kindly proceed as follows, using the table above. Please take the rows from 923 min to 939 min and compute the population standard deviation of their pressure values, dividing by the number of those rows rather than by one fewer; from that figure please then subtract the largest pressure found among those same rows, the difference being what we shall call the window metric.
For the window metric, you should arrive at -51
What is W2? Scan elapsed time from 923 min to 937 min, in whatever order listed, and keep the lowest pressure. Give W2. 36.7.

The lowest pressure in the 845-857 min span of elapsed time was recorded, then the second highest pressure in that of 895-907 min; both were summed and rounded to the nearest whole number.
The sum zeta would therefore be 112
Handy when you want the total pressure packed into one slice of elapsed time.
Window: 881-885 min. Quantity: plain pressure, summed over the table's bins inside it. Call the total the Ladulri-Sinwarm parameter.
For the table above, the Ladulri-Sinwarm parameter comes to 65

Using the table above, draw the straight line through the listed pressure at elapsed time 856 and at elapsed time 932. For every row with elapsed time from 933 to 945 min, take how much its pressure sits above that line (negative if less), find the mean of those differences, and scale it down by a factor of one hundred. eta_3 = 0.19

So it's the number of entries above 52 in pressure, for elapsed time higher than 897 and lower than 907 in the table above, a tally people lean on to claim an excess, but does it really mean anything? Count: 4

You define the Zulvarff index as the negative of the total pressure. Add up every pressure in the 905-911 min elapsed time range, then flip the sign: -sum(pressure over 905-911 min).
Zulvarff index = -171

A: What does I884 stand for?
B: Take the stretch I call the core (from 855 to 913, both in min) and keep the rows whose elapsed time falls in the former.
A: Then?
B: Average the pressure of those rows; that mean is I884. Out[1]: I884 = 47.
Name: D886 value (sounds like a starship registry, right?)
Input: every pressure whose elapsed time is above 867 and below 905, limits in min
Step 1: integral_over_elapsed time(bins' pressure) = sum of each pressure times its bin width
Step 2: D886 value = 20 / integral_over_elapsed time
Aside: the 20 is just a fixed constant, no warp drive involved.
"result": 0.0124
